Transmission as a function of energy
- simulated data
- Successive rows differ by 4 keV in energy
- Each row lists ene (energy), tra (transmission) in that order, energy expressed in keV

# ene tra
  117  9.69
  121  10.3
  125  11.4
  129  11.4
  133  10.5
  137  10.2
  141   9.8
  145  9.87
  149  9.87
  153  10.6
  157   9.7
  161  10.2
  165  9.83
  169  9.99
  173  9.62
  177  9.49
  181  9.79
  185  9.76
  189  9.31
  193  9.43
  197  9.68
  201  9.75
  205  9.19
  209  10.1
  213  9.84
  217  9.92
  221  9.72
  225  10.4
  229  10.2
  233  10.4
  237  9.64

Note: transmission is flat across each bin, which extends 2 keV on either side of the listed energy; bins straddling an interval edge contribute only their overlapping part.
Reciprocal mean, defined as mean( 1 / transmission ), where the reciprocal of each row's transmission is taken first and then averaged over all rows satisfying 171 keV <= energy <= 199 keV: 0.104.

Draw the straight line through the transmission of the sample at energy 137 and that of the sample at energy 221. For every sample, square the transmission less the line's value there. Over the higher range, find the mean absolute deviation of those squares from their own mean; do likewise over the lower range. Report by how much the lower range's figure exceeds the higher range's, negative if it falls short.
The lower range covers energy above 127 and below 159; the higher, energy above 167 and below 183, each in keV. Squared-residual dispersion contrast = 0.2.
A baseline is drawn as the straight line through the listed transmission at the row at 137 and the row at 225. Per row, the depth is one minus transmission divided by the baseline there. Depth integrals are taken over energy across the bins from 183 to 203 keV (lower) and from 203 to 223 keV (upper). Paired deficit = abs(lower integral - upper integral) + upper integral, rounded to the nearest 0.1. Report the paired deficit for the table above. 1.4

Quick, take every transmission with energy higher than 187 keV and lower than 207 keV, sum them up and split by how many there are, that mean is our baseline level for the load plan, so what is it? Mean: 9.47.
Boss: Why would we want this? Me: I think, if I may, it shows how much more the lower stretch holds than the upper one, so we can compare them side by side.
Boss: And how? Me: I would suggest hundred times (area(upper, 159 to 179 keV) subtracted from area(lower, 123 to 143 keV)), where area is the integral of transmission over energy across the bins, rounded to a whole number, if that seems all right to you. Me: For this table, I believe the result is 1668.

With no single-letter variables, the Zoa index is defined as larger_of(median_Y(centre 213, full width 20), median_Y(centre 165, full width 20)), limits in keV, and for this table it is 9.8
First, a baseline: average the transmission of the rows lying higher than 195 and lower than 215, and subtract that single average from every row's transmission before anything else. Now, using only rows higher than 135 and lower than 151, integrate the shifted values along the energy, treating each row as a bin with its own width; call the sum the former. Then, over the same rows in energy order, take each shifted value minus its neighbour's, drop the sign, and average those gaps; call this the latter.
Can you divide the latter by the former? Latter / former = 0.044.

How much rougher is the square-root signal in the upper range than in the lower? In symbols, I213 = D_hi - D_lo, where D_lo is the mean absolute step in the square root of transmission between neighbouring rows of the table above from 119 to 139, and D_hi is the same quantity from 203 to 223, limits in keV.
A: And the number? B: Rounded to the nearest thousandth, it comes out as -0.029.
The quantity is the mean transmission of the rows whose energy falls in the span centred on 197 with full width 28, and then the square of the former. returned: 92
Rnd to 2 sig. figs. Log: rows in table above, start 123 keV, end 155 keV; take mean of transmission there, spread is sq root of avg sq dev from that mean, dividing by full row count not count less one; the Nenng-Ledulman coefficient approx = 0.61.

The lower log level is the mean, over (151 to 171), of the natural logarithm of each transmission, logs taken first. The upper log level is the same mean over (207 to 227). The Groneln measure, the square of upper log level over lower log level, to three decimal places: 0.994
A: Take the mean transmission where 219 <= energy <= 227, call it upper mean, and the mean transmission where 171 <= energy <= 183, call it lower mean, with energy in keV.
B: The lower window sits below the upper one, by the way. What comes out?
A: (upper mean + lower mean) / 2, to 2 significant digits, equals 9.8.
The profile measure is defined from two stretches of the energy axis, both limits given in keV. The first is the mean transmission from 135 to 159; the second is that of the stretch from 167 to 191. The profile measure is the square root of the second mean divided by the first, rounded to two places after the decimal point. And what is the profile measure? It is 0.98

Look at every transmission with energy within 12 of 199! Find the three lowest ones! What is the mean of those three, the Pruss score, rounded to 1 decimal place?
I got 9.3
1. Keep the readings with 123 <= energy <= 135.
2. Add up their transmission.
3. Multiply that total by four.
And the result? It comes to 133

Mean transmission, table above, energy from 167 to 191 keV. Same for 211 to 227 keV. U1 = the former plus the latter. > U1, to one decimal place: 19.6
